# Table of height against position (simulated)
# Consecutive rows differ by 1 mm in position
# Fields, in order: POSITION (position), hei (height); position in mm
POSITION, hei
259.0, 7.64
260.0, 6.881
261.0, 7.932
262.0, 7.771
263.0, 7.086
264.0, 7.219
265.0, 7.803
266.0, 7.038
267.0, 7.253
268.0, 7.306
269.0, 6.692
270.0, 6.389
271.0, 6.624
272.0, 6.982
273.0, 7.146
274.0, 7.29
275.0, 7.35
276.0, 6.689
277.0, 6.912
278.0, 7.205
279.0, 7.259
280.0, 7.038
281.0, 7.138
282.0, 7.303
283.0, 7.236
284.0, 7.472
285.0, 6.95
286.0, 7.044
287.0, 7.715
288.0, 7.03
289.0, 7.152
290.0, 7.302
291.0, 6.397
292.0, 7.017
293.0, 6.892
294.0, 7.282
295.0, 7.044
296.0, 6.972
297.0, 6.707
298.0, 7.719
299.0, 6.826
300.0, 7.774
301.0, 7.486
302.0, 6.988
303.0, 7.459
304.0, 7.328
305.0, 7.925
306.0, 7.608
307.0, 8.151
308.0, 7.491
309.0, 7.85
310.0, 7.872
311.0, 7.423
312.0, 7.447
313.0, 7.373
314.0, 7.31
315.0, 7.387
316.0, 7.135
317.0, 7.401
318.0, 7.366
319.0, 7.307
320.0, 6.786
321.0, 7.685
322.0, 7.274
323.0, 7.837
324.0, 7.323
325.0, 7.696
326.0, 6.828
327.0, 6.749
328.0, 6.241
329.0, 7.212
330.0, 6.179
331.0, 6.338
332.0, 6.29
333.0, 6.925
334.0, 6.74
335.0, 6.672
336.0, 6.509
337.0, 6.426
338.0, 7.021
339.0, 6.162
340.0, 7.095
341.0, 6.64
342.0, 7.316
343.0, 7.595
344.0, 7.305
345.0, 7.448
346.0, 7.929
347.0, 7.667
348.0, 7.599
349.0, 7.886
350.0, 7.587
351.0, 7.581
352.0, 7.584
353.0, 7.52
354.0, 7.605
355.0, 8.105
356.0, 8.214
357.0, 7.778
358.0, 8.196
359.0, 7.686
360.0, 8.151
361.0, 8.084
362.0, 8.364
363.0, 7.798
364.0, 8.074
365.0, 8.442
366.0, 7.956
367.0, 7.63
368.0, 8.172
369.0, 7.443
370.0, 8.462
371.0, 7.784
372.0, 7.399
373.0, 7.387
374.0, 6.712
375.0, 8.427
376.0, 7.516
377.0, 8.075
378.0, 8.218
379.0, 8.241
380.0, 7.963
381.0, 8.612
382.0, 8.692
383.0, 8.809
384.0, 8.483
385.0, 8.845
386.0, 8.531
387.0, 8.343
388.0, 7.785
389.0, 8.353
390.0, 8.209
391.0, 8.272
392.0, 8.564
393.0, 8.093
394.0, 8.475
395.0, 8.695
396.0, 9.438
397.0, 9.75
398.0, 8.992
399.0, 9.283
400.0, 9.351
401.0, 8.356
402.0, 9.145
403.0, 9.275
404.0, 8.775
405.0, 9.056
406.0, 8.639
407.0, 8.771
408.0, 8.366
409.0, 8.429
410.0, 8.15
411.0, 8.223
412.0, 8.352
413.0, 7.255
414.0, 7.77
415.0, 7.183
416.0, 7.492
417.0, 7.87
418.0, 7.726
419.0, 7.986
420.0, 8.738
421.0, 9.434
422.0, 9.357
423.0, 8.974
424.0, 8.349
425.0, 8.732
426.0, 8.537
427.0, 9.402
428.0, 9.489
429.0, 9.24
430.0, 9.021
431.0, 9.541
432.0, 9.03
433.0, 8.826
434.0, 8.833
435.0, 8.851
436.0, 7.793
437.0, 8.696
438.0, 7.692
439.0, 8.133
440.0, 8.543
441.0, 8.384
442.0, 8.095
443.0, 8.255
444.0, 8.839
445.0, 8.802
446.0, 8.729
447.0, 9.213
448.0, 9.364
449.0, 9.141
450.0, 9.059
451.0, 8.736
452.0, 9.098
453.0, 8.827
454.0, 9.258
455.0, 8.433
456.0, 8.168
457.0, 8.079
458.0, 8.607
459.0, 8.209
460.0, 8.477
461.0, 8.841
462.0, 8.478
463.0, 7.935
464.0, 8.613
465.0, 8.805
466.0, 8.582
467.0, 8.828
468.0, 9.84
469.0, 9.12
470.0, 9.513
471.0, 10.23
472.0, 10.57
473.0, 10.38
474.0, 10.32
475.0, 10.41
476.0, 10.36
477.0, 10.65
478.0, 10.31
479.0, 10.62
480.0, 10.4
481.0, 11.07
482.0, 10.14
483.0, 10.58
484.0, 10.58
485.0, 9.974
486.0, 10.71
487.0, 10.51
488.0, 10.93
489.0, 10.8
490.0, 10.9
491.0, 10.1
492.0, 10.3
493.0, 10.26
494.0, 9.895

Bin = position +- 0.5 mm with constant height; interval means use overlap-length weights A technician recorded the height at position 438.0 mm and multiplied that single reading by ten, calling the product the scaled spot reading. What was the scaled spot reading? 77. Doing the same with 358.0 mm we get 82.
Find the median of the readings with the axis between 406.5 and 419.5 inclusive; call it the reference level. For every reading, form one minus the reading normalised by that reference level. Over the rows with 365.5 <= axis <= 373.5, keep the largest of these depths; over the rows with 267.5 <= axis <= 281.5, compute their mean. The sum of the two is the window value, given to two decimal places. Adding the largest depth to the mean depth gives 0.20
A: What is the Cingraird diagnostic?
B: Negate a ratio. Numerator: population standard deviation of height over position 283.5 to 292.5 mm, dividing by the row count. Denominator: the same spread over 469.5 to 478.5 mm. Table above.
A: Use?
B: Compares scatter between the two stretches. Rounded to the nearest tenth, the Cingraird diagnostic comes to -1.1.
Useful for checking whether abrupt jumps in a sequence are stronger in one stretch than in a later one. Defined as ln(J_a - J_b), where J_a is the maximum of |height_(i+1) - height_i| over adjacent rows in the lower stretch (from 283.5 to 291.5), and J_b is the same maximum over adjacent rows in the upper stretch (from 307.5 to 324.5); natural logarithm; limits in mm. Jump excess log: -5.1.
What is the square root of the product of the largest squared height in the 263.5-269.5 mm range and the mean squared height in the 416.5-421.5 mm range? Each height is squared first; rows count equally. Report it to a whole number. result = 65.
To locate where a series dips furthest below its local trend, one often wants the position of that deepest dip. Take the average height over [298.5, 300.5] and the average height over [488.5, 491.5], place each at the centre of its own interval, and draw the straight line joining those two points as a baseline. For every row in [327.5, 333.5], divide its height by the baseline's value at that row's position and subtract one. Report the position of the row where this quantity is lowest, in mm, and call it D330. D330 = 330.0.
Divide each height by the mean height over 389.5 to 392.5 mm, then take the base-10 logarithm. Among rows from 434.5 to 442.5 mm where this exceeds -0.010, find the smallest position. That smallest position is 435.0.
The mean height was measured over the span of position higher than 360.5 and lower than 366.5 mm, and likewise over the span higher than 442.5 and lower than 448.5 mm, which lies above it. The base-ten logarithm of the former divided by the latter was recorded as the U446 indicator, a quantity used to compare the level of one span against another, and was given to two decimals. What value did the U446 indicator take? -0.04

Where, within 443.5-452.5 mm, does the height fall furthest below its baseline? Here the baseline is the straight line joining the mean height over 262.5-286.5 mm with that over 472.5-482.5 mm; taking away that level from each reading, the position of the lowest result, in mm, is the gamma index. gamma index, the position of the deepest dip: 451.0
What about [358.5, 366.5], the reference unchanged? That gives 359.0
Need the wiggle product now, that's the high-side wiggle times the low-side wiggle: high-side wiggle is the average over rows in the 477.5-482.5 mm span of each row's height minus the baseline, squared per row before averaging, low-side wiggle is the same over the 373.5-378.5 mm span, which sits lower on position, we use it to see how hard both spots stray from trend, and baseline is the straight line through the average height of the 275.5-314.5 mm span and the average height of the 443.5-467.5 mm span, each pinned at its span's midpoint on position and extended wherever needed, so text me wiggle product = 1.1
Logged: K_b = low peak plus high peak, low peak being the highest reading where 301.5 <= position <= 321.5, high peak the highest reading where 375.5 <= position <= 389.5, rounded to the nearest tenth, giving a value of 17.0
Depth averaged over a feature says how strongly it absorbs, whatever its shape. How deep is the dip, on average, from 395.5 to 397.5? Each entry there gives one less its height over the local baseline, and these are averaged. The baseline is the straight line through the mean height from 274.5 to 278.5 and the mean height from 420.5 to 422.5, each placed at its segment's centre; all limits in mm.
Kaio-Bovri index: -0.07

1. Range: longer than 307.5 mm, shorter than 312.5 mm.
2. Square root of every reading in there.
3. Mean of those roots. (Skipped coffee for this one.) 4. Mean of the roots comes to 2.76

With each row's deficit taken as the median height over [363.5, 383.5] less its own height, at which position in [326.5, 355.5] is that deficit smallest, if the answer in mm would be 355.0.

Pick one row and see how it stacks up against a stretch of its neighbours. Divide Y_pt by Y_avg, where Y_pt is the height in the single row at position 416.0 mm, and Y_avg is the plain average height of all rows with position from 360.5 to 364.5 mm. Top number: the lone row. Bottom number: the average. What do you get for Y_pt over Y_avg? 0.93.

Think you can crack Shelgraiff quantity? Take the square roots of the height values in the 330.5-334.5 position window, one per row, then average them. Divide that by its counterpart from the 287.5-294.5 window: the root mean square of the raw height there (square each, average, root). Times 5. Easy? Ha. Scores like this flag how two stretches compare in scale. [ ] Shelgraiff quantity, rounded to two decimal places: 1.83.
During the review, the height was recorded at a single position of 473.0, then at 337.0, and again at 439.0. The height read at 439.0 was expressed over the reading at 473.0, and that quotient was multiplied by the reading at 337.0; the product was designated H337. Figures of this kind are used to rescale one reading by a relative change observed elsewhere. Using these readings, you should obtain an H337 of 5.03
